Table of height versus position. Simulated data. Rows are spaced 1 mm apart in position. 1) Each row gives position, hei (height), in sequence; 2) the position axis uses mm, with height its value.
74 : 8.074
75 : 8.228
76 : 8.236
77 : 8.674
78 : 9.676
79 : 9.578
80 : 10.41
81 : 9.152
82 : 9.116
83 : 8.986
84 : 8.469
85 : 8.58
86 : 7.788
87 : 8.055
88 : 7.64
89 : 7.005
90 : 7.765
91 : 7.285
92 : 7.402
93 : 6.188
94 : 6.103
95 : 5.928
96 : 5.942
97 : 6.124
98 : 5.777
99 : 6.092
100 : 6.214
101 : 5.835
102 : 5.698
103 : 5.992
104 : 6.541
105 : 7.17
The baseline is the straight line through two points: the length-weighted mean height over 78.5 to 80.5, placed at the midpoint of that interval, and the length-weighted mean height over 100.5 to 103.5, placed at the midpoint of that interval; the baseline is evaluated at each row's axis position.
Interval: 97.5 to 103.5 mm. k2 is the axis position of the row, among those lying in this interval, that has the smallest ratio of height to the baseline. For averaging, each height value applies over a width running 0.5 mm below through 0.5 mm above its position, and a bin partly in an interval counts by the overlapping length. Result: 98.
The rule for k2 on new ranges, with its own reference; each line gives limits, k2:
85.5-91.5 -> 89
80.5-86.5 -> 86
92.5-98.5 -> 93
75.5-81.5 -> 76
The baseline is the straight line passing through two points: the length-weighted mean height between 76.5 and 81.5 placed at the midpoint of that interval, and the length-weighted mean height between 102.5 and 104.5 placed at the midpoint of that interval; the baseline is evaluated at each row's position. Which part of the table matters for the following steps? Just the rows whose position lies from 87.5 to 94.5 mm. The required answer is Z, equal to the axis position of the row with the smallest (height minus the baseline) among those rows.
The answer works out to 93 mm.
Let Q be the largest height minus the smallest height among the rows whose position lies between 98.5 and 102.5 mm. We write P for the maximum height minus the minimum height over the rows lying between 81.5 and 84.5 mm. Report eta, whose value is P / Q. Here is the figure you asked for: 1.3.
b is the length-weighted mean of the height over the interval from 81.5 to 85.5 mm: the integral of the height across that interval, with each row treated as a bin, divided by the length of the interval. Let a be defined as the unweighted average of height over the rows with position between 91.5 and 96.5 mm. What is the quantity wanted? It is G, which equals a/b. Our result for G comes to 0.72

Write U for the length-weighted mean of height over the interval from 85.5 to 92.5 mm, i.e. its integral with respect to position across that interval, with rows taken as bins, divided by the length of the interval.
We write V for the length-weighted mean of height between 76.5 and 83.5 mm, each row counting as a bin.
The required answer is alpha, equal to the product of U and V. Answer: 71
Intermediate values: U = 7.6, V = 9.4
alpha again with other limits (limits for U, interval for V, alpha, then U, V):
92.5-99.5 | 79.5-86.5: 54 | 6.0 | 8.9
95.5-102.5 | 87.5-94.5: 42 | 6.0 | 7.1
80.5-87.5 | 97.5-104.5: 52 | 8.6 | 6.0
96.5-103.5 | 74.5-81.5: 54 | 6.0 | 9.1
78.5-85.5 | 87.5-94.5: 65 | 9.2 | 7.1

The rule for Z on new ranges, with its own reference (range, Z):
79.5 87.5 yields 86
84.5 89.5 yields 89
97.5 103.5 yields 98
